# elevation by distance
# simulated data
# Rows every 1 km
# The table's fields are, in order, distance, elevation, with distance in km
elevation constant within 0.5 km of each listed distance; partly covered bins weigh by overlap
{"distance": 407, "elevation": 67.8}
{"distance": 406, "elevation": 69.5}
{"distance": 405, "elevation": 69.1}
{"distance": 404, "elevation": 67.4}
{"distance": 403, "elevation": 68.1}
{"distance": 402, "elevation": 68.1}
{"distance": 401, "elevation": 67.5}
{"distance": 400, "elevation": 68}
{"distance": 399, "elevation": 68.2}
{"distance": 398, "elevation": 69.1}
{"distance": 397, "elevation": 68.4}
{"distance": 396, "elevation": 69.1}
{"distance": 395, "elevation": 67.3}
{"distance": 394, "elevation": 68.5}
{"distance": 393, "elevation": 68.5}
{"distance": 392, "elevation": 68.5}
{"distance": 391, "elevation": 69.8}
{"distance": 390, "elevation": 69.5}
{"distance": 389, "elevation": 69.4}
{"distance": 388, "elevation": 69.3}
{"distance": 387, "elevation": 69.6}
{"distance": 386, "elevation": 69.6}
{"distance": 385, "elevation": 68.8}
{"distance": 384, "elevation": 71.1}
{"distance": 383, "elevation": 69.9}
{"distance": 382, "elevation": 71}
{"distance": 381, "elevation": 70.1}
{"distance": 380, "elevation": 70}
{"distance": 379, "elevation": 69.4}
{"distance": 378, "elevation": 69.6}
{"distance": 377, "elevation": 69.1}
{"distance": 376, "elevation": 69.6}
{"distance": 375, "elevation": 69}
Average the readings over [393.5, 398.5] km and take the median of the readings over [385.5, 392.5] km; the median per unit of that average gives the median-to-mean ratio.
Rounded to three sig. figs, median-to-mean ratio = 1.01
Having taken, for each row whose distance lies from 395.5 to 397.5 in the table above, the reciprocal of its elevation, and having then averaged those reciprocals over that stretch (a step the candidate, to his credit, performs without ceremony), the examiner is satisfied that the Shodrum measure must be 0.0145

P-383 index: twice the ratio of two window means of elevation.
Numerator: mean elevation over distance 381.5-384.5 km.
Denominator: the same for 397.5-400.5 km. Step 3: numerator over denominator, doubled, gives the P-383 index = 2.07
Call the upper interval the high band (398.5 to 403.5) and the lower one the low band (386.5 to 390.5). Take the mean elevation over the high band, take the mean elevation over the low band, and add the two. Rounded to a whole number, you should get 137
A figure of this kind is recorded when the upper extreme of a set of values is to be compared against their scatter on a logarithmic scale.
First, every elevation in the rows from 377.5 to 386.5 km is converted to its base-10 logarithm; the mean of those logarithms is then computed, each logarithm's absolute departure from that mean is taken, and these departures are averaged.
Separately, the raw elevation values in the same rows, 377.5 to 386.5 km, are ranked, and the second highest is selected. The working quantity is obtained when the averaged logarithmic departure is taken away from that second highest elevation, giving 71.00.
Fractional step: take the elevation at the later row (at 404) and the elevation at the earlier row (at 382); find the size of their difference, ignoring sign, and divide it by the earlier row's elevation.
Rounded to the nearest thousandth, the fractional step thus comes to 0.051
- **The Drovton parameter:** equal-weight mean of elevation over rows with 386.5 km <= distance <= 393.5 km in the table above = 69.2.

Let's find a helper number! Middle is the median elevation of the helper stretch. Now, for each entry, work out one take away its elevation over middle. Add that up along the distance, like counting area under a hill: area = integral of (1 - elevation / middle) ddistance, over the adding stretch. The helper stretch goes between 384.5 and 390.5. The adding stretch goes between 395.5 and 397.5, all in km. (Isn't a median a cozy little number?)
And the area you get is 0.020 km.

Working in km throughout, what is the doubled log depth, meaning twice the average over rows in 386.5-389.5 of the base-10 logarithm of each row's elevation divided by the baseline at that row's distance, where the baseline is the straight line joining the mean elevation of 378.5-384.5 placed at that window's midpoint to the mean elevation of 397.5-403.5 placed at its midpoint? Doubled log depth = -0.0013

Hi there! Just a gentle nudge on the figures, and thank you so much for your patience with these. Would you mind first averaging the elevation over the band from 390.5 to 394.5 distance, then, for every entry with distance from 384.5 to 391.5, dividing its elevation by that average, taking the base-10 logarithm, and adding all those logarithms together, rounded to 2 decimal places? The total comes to 0.03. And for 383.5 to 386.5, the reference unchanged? 0.02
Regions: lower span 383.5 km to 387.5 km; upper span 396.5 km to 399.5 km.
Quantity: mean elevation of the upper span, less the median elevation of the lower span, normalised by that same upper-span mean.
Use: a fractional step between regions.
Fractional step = -0.0151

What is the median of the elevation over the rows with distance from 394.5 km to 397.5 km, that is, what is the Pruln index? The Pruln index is 68.4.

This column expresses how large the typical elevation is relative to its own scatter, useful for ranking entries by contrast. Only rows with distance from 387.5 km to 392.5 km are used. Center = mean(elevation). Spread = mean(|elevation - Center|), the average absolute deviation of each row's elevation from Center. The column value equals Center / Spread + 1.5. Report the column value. 218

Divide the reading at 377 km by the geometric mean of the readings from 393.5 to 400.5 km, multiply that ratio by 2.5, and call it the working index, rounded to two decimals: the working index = 2.53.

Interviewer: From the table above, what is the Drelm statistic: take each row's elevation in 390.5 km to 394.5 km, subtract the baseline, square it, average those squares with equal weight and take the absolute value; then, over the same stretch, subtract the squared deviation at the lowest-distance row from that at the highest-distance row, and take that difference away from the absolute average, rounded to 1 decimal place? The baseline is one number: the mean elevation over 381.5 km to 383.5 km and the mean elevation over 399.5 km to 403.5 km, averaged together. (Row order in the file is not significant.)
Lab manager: 0.4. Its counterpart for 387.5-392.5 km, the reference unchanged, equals -0.3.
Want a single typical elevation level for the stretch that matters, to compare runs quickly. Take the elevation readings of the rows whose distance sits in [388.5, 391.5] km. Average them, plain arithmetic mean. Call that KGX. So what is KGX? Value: 69.6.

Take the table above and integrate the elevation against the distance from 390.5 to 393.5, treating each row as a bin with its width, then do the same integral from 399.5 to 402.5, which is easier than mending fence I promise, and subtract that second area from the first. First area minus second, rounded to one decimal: 3.2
